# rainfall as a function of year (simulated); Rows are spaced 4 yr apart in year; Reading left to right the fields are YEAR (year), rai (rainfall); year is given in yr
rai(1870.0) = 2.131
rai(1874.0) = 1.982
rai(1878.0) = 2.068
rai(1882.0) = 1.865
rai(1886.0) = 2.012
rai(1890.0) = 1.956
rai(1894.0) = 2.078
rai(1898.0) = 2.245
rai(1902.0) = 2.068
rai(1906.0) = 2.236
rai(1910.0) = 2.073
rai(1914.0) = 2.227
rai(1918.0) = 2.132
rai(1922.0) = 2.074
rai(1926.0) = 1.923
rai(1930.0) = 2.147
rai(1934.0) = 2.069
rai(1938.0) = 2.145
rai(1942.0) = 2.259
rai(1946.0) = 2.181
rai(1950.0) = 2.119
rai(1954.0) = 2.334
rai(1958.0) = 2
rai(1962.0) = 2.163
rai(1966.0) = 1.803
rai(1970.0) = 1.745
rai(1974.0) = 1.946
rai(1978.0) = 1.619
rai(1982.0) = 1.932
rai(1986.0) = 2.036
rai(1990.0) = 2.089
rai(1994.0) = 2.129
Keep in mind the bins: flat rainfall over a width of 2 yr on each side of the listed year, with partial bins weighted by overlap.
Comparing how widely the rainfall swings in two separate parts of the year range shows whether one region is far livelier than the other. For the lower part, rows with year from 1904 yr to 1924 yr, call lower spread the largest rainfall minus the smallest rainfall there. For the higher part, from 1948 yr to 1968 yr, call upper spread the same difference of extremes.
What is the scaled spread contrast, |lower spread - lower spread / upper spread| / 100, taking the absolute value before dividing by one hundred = 0.0014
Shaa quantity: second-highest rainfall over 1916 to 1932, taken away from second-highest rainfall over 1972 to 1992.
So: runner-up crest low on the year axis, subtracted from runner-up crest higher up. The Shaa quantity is -0.10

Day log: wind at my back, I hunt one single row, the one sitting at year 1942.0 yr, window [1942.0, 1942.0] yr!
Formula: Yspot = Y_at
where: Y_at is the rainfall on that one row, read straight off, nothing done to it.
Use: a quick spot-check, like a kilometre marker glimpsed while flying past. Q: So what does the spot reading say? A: 2.259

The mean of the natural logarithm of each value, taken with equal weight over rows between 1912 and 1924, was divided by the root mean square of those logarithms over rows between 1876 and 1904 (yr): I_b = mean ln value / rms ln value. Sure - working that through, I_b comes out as 1.07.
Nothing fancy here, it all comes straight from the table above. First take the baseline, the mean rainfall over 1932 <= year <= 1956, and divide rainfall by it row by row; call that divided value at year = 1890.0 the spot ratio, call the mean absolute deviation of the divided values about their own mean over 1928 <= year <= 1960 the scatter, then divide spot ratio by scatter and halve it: 13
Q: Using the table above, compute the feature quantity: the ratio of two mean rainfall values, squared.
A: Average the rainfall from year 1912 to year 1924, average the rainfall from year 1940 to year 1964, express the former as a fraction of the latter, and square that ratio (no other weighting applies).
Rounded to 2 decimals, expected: 0.97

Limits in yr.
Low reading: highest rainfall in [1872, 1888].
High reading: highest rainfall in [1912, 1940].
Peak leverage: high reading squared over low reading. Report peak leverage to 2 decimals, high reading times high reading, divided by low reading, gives 2.40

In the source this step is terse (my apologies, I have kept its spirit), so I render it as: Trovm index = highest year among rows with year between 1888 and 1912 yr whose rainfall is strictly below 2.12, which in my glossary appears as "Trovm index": 1910.0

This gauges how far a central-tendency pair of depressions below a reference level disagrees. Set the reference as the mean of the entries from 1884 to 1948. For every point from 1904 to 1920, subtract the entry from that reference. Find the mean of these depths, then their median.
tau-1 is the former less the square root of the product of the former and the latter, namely -0.11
